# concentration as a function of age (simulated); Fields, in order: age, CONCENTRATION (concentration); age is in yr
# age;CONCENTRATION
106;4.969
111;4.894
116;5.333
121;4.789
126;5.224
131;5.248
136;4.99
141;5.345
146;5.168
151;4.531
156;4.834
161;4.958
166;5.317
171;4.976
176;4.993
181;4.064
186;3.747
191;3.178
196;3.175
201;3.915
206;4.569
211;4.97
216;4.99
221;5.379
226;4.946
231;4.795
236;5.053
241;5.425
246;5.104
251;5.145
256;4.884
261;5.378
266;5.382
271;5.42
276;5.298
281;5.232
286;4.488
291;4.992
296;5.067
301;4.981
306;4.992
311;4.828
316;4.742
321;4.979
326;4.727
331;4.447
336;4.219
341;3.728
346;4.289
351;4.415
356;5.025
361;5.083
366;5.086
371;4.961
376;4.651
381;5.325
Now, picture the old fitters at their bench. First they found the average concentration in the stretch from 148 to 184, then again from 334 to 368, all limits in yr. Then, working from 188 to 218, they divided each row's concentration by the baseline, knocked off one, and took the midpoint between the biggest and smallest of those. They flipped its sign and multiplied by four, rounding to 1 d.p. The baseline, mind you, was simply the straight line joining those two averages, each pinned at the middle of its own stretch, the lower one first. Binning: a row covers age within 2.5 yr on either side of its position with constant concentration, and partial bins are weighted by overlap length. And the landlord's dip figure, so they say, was 0.6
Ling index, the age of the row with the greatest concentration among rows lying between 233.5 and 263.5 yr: 241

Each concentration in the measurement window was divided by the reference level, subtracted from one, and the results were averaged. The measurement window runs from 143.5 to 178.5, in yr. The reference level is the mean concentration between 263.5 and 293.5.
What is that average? 0.03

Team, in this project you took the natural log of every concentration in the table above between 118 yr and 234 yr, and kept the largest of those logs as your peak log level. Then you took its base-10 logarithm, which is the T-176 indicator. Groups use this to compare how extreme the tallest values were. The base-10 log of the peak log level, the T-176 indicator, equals 0.226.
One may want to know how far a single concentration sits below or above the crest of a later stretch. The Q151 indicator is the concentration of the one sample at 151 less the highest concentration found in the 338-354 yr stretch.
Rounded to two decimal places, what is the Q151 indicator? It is 0.12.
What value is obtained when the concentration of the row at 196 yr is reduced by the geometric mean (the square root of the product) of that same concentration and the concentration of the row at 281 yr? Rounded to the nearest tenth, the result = -0.9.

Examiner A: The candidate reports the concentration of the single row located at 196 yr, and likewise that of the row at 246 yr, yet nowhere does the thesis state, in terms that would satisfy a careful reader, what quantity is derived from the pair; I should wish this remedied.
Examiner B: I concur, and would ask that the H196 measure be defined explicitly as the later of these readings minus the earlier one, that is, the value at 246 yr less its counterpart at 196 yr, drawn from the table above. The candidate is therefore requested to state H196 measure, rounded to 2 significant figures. 1.9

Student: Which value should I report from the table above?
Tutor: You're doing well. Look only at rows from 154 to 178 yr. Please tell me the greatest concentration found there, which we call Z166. 5.317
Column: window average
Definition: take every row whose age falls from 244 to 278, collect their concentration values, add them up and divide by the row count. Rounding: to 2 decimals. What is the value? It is 5.23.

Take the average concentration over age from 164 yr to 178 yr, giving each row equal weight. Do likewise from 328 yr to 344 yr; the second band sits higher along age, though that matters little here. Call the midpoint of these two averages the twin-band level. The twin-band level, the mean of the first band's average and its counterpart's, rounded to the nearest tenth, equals 4.6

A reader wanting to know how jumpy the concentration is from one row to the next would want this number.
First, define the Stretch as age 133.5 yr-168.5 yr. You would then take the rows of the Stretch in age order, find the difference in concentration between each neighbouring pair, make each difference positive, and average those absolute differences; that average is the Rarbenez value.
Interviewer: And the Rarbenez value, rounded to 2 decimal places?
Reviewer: 0.33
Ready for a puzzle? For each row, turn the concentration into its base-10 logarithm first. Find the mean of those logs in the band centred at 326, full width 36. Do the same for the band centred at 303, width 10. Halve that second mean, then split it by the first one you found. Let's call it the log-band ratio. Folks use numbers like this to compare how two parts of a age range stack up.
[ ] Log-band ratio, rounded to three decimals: 0.534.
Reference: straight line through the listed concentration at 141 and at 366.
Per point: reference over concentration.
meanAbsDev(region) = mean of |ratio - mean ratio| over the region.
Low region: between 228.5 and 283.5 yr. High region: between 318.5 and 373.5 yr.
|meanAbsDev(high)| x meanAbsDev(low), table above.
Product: 0.0035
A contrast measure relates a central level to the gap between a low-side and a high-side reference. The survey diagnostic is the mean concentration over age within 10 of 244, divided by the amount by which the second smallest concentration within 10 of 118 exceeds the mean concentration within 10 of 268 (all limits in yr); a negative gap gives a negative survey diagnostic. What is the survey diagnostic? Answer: -11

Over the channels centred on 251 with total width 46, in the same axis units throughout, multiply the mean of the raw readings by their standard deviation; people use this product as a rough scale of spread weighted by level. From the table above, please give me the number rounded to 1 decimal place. 1.2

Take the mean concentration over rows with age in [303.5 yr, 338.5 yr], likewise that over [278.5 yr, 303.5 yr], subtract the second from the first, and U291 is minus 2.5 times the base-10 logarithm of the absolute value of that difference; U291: 1.5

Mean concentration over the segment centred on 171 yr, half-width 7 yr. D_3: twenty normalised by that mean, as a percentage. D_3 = 393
